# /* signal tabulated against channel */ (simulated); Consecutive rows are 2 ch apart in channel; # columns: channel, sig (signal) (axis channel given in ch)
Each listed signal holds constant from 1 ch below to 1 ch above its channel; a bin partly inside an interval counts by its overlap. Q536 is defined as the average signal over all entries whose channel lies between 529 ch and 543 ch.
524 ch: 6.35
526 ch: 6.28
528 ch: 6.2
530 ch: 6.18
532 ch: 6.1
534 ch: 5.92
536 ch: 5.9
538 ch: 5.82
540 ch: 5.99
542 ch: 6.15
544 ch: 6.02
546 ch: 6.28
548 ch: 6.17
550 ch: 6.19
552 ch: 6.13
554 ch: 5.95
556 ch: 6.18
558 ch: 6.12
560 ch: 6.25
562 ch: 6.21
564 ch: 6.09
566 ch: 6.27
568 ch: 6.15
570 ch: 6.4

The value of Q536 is 6.01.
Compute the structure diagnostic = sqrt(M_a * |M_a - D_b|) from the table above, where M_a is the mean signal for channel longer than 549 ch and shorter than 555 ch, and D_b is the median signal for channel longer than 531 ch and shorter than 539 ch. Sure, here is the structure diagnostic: 1.0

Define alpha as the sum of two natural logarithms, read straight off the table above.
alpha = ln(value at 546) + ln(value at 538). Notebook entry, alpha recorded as 3.60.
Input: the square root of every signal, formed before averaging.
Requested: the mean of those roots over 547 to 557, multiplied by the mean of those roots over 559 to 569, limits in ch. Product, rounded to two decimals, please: 6.16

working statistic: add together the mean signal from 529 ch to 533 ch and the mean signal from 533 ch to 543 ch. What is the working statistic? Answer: 12.10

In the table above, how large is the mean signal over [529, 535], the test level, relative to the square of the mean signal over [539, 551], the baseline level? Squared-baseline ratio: 0.161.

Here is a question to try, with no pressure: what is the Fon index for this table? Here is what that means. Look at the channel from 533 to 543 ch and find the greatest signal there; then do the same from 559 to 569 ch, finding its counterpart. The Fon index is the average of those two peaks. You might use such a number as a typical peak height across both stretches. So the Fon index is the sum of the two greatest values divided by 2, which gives 6.21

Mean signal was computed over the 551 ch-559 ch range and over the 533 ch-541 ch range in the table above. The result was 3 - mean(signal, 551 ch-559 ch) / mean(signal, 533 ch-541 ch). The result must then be 1.97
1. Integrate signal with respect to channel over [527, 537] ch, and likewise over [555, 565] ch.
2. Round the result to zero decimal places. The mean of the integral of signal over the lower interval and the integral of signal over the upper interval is 61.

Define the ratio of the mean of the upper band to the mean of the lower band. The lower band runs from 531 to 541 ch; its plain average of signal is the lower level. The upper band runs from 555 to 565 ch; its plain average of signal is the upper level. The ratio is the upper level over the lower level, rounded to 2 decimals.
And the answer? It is 1.04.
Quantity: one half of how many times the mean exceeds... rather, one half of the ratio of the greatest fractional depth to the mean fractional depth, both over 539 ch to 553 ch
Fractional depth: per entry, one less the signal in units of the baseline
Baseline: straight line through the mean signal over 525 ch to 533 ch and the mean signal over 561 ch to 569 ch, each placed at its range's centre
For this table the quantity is 1.9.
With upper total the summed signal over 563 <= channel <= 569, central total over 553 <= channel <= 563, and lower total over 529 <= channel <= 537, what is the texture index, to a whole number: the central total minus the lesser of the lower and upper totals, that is 12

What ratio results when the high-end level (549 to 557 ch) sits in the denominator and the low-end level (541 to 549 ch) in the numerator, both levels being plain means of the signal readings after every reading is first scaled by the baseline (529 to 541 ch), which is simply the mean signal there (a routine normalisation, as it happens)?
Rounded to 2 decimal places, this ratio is 1.01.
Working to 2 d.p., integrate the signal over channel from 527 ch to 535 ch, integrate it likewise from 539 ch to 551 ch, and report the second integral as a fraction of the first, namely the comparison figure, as 1.51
